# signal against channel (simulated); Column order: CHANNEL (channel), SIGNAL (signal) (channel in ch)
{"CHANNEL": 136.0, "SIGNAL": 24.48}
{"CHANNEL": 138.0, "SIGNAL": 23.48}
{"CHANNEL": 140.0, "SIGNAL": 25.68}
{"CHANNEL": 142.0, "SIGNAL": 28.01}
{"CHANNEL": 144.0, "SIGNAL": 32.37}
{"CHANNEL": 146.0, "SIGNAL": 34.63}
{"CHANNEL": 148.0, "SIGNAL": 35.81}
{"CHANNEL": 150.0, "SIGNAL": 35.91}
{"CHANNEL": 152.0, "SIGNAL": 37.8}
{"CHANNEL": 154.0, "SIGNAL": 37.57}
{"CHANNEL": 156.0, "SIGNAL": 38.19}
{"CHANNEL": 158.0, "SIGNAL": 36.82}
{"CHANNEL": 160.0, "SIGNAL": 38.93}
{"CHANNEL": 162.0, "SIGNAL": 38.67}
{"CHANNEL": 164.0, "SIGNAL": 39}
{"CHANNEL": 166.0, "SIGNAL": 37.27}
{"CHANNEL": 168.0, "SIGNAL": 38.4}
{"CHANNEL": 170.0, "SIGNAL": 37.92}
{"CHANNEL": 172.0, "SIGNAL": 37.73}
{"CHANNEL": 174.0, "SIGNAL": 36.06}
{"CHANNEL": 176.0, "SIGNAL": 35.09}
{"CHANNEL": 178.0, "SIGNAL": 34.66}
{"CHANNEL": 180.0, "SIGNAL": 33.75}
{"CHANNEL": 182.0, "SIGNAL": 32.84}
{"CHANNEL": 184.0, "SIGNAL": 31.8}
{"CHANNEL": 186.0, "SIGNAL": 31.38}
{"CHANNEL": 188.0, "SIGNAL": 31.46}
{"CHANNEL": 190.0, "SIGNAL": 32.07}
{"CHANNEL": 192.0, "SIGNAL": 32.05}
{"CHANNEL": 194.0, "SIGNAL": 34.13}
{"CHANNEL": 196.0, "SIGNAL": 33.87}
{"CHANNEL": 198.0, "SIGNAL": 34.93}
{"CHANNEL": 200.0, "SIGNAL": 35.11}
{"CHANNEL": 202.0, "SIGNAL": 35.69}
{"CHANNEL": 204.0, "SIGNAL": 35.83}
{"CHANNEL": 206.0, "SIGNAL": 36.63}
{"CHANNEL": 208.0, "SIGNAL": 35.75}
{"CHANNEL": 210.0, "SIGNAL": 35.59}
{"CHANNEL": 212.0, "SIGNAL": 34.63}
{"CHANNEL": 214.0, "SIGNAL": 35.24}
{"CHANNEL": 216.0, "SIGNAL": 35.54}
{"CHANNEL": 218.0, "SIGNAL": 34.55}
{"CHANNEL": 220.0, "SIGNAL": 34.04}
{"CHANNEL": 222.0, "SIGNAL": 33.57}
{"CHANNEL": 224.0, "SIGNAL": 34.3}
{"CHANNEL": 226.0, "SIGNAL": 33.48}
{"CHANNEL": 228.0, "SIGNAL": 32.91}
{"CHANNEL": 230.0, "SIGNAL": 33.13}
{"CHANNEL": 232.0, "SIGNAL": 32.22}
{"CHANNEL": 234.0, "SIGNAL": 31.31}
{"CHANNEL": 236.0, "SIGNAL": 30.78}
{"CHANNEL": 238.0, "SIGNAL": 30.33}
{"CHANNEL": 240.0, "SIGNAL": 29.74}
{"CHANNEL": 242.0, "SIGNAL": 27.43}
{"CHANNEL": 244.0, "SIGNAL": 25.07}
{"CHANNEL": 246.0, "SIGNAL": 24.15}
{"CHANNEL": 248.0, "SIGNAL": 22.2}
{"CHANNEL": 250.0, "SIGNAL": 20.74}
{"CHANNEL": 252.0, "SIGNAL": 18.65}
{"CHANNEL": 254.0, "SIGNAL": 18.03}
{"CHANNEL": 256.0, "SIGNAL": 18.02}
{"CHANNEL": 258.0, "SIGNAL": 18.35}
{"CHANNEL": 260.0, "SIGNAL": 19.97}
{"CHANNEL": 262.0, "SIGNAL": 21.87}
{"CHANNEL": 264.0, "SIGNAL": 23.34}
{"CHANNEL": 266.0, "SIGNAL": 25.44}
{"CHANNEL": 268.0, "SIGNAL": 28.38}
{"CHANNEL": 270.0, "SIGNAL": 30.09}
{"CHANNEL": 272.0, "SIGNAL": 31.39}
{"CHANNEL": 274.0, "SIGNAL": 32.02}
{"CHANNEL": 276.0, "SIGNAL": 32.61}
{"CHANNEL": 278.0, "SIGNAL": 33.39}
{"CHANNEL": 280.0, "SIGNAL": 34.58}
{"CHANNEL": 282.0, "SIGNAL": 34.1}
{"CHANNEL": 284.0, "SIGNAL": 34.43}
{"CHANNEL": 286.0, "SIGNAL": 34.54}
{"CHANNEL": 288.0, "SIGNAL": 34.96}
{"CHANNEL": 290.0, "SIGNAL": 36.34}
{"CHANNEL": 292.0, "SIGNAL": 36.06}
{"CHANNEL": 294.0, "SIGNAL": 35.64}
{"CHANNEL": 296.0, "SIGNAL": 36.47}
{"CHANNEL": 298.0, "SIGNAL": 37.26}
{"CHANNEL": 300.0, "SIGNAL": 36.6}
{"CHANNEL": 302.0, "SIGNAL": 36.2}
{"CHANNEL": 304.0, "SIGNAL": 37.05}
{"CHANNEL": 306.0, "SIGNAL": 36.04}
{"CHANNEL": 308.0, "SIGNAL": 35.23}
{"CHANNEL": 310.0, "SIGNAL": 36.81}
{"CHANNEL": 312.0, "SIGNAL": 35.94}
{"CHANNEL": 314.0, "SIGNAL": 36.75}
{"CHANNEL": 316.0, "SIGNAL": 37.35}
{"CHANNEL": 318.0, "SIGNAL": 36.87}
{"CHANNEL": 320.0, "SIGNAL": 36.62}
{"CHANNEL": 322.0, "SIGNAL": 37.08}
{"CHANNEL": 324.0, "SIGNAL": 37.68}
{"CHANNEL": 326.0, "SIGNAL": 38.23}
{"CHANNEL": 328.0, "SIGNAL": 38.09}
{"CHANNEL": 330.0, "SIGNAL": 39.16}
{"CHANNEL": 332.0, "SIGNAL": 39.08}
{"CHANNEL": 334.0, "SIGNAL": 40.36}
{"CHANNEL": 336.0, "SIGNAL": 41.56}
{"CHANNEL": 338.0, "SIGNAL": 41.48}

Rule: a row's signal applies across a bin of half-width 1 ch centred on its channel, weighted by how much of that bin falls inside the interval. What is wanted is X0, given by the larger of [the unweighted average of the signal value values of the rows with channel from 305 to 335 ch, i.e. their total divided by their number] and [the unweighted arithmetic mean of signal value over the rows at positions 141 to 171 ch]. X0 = 37.4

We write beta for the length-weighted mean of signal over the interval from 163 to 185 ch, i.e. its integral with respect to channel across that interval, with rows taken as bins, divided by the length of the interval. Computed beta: 35.9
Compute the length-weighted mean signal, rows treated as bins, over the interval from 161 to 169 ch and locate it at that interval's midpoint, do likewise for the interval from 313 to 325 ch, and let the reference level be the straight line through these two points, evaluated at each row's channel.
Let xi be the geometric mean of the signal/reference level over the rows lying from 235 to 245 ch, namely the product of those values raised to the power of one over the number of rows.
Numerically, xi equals 0.76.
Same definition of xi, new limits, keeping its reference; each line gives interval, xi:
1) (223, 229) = 0.89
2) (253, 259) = 0.48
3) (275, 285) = 0.90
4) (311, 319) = 0.99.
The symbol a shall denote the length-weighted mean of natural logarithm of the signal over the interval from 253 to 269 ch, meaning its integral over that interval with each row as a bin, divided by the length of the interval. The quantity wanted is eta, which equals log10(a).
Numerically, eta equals 0.486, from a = 3.06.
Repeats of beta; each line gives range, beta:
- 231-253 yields 26.6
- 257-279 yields 27.0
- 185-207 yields 33.9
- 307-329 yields 37.0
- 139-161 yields 34.7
